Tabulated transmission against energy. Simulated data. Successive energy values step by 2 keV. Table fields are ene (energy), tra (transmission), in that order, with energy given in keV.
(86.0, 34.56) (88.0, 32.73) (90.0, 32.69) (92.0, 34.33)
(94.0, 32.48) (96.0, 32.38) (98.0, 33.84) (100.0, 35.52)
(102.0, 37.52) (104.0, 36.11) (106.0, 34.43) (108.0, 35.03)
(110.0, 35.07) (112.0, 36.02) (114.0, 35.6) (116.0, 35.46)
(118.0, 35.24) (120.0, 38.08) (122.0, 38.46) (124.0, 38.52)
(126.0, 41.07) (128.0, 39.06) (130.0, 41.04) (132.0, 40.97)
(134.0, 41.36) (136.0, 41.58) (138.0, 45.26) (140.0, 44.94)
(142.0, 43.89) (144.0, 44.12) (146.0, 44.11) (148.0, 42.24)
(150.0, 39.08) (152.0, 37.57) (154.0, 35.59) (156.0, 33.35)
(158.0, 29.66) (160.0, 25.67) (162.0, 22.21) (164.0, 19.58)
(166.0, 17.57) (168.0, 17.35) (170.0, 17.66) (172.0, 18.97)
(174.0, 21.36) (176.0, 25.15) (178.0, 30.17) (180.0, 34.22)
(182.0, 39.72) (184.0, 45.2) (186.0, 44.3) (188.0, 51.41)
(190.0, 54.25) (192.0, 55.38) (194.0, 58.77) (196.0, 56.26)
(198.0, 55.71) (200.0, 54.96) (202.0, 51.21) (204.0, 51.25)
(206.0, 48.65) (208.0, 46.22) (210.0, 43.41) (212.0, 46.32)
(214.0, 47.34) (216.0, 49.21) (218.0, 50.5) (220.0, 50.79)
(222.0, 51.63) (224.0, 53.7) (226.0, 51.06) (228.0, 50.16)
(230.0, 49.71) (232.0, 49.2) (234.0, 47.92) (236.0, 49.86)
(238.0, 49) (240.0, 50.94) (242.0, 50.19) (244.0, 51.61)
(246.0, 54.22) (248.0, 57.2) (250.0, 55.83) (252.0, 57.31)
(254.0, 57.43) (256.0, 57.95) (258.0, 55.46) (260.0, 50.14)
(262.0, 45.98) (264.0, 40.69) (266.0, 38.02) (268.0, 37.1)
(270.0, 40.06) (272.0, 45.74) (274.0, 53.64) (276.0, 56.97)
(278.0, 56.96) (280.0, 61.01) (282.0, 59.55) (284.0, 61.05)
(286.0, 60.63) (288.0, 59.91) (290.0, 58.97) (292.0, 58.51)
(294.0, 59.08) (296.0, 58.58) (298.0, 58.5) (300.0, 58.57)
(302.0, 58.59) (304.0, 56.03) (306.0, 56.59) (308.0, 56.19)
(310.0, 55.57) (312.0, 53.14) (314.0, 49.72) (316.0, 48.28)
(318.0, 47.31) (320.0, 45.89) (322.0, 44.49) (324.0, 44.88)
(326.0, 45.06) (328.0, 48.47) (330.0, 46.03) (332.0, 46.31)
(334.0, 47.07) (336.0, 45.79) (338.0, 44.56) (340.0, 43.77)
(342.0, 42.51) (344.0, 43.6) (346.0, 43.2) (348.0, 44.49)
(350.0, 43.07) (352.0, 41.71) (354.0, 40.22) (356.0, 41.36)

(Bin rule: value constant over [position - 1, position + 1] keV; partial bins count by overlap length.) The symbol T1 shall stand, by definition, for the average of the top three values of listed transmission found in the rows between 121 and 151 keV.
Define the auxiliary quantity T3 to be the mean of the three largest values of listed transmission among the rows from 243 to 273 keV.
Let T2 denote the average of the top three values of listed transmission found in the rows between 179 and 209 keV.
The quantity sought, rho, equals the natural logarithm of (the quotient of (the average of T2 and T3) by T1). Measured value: 0.25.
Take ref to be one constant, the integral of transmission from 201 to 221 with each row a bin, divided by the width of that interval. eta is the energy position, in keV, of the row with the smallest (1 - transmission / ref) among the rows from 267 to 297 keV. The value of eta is 284.0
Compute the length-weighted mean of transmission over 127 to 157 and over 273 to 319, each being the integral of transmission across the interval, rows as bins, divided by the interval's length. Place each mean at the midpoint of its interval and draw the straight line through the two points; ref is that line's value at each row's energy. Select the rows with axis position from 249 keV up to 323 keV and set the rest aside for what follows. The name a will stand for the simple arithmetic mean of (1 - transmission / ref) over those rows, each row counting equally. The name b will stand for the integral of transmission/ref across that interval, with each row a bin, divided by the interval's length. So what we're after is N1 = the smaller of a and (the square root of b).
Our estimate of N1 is 0.04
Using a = 0.04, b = 0.96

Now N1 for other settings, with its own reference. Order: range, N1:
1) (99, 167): 0.08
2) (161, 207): 0.15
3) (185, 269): -0.02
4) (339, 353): 0.30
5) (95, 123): 0.05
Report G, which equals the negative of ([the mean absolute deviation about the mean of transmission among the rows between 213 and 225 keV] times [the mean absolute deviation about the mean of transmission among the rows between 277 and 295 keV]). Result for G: -1.5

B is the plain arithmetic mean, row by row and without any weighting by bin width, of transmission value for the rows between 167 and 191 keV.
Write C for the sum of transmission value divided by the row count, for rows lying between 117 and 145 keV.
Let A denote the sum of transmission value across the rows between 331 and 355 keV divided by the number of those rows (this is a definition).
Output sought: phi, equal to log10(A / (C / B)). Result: 1.55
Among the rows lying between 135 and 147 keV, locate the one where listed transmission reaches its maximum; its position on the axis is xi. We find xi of 138.0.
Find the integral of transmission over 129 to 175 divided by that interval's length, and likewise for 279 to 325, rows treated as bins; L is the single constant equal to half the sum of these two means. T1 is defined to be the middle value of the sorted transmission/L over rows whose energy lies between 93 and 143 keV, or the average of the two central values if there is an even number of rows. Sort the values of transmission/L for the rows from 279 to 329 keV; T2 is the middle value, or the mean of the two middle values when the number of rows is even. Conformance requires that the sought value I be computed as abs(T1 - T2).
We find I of 0.43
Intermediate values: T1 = 0.85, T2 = 1.3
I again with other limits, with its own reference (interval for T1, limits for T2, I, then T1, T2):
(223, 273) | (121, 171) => 0.25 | 1.13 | 0.9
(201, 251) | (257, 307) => 0.15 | 1.13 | 1.3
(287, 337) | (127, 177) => 0.35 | 1.20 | 0.8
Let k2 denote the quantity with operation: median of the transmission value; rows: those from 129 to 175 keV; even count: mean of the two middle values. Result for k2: 38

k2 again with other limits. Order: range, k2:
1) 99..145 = 38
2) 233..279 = 51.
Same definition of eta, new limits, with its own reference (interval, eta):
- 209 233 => 224.0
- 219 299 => 284.0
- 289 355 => 294.0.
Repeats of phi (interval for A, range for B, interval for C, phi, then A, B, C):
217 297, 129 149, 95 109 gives 1.81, 53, 43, 35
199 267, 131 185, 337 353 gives 1.59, 50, 33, 43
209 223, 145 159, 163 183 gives 1.87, 48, 37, 24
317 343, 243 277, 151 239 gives 1.74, 46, 50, 42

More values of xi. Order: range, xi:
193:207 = 194.0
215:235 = 224.0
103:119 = 104.0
